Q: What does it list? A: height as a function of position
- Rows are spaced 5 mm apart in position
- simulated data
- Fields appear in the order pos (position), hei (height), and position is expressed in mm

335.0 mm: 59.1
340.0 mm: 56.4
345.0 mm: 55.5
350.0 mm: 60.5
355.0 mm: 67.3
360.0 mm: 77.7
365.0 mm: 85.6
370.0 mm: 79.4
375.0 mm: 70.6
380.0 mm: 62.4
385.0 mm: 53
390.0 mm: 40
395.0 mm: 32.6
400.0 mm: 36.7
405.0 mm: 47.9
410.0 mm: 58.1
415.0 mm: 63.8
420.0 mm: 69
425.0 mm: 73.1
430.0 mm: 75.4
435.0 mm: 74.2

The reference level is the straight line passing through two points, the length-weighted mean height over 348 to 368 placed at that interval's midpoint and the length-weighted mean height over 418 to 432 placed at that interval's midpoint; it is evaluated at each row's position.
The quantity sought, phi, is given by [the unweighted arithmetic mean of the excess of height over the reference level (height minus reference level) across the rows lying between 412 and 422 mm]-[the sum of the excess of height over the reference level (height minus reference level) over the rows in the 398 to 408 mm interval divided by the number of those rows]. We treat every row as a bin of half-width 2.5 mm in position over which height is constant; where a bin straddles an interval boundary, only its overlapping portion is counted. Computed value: 24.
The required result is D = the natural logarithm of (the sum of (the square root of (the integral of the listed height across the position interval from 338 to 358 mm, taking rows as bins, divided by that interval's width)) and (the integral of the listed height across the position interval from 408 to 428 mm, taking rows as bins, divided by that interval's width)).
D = 4.31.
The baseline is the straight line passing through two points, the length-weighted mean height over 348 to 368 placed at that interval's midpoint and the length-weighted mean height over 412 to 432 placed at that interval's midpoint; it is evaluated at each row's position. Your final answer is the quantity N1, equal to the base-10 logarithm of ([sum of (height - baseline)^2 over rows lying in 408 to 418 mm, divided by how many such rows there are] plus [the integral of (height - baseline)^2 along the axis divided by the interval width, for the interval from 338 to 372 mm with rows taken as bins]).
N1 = 2.40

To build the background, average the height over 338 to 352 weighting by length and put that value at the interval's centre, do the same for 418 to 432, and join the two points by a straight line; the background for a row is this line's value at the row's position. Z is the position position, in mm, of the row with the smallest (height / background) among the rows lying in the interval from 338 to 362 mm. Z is 345.0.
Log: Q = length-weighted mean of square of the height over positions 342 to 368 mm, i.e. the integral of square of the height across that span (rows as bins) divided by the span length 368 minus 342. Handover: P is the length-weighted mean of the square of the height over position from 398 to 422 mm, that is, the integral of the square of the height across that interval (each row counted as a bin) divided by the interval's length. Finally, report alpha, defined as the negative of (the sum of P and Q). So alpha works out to -8094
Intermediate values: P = 3174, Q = 4920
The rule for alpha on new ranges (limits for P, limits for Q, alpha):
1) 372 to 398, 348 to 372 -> -8503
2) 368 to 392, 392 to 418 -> -6376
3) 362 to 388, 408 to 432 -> -9668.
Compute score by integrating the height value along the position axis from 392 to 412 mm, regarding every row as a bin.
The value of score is 867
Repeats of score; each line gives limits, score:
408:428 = 1329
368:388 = 1307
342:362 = 1294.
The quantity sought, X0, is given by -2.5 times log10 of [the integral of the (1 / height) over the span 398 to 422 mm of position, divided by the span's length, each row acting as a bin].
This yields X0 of 4.30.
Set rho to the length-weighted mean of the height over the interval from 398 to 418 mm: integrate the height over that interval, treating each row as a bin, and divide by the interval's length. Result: 52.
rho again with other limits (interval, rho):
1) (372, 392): 57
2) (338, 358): 60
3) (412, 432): 70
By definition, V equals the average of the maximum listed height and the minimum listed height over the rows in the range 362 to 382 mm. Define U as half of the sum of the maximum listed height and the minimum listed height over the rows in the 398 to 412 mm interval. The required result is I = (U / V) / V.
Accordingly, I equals 0.009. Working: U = 47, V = 74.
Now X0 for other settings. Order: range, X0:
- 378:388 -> 4.37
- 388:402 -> 3.89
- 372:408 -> 4.16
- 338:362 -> 4.49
